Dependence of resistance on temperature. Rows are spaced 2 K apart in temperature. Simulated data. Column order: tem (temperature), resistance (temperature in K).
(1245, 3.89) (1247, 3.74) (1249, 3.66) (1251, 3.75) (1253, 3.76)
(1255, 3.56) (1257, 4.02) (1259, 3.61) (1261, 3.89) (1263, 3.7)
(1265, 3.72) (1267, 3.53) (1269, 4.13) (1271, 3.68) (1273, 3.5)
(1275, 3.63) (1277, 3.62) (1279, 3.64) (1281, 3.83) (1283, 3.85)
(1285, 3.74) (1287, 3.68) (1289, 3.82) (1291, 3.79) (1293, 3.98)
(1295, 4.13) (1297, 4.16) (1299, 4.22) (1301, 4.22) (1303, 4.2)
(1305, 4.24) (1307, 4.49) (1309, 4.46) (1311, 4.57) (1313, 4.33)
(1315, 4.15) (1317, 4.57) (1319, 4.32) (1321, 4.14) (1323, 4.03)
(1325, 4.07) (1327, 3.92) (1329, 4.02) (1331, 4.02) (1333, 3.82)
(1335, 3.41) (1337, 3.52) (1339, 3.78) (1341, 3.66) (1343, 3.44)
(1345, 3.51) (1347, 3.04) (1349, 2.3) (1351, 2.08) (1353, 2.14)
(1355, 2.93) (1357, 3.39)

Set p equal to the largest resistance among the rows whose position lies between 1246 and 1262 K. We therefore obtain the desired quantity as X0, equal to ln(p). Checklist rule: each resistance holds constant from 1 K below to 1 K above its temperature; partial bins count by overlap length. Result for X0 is 1.39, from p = 4.02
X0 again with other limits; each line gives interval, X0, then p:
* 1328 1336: 1.39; 4.02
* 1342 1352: 1.26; 3.51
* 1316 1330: 1.52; 4.57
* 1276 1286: 1.35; 3.85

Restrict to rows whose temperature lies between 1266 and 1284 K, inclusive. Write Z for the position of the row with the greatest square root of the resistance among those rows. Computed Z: 1269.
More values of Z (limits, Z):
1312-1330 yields 1317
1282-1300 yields 1299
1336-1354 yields 1339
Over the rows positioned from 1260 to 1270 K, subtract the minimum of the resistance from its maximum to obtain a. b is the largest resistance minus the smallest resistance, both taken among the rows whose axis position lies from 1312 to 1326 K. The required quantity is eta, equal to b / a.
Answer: 0.9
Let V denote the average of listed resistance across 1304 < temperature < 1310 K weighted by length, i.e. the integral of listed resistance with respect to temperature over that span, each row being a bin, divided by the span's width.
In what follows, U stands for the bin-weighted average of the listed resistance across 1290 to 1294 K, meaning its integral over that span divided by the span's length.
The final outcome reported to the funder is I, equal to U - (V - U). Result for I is 3.4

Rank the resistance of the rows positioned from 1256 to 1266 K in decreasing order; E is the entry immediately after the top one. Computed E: 3.89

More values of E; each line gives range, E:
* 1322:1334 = 4.03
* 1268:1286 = 3.85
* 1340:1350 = 3.51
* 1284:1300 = 4.16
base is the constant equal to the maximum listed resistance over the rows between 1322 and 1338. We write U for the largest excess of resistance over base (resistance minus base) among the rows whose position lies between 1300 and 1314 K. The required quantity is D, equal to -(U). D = -0.5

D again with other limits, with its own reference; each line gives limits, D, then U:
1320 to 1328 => -0.1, 0.1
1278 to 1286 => 0.2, -0.2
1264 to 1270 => -0.1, 0.1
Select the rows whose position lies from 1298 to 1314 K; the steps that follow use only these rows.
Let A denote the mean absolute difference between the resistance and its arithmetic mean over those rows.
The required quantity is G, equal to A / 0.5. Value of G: 0.25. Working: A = 0.12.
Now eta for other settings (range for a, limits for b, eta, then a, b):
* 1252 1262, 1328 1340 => 1.3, 0.46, 0.61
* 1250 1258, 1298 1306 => 0.1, 0.46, 0.04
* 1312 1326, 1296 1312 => 0.8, 0.54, 0.41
